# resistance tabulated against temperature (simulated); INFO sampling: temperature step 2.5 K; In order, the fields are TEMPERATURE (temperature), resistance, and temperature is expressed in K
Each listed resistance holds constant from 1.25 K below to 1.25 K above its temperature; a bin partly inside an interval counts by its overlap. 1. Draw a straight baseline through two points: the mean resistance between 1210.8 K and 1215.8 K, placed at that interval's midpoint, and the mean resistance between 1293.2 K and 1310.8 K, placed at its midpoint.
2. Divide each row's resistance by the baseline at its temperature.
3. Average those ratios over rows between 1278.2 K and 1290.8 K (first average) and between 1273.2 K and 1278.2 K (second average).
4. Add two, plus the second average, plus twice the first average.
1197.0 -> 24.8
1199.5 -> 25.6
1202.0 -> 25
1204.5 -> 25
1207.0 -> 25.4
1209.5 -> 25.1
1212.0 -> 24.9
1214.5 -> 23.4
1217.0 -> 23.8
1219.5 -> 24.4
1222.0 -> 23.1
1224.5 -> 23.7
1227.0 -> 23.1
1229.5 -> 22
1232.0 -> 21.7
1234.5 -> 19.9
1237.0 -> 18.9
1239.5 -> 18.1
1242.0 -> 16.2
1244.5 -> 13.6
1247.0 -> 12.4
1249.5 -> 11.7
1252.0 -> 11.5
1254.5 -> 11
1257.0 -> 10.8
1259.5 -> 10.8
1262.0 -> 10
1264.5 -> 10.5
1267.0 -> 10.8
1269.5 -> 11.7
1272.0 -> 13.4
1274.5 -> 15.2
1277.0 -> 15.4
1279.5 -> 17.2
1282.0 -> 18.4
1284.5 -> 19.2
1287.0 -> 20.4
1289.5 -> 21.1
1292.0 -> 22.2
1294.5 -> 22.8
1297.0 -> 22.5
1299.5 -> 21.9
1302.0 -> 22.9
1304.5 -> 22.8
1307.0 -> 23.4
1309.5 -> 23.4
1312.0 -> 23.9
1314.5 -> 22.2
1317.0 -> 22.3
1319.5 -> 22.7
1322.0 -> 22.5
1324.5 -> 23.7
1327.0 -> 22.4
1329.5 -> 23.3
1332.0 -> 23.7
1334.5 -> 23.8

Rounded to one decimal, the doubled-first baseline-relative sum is 4.3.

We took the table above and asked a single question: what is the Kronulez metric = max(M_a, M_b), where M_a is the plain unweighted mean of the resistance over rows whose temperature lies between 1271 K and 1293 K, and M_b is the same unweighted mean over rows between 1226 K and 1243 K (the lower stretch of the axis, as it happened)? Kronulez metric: 20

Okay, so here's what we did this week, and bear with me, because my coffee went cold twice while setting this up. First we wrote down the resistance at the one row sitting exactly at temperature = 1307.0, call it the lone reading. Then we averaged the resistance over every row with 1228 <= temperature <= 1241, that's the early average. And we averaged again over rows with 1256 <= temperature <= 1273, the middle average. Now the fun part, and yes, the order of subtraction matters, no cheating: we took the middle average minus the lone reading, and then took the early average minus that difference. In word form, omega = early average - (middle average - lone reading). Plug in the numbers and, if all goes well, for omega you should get 32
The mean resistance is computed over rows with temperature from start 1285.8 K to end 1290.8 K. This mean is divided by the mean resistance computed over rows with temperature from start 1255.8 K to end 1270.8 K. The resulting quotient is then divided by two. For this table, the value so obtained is 0.96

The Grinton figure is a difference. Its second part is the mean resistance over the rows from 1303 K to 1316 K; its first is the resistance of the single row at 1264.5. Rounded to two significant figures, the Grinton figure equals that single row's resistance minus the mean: -13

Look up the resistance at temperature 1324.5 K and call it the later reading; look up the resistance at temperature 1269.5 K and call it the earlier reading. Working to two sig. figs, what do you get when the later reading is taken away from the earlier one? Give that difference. -12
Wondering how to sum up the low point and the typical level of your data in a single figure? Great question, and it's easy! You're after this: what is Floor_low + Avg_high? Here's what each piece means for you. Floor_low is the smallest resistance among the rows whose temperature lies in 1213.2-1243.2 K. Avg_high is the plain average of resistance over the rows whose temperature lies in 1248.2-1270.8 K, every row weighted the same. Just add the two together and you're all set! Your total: 27.2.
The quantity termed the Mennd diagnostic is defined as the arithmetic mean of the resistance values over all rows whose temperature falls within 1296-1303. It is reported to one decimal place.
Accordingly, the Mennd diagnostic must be 22.4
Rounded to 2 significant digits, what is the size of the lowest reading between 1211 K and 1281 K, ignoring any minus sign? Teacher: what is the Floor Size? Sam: 10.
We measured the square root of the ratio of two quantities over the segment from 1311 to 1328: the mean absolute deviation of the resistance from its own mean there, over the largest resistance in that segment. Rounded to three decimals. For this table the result 0.154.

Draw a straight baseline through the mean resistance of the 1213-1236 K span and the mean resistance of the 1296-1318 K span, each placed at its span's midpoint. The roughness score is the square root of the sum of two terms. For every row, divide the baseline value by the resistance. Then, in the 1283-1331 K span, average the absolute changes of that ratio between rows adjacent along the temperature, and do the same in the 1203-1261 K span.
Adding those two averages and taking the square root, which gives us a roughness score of 0.306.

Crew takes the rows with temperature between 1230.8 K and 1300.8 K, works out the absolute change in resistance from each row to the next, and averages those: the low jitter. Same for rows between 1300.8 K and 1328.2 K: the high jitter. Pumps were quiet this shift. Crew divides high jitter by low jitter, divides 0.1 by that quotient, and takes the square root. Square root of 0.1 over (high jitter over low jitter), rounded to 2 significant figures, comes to 0.39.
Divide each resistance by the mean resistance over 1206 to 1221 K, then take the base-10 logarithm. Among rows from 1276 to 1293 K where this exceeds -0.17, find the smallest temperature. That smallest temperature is 1279.5 K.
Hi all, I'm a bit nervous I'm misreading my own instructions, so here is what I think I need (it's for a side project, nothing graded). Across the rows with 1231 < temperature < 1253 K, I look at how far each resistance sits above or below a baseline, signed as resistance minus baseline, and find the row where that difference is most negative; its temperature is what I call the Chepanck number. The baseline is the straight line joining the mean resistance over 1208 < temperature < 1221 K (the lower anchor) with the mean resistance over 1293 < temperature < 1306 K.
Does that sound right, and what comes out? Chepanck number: 1252.0 K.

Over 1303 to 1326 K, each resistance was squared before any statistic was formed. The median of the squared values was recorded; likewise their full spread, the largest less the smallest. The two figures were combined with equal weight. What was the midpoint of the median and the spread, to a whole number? 299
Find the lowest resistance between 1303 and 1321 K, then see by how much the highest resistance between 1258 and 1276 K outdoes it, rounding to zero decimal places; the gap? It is -7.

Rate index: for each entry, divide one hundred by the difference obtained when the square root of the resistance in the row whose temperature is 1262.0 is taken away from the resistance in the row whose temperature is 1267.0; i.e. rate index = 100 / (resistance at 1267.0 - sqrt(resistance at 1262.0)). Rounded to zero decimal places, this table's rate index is 13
